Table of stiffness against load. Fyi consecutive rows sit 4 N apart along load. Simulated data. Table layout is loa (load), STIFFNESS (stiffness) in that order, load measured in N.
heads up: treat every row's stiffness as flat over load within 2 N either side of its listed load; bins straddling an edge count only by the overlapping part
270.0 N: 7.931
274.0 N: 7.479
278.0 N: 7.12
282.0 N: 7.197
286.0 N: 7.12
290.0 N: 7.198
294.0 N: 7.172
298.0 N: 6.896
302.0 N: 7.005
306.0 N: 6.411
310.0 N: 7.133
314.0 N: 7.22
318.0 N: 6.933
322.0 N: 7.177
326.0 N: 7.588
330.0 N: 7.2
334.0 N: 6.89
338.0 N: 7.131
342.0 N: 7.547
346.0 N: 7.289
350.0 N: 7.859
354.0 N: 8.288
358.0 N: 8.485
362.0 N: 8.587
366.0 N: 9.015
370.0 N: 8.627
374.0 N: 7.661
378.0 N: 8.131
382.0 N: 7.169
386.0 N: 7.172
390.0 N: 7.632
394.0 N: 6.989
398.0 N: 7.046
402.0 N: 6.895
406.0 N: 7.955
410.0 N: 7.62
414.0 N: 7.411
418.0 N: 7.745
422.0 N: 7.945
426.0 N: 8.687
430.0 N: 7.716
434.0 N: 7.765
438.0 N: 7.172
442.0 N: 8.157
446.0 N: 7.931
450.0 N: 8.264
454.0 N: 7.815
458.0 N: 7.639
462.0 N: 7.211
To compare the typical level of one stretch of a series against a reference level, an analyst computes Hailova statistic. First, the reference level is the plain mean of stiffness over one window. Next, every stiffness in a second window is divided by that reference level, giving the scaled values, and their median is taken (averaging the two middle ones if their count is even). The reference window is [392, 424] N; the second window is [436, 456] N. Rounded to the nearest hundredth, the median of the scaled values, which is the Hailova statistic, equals 1.06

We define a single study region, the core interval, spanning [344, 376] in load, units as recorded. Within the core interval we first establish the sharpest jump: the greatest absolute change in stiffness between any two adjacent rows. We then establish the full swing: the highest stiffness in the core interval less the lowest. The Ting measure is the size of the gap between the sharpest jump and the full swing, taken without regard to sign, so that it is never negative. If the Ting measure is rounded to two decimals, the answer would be 0.76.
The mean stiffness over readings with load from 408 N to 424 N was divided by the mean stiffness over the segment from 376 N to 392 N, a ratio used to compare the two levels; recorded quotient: 1.02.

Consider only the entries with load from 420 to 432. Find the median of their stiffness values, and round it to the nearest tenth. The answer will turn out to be 7.9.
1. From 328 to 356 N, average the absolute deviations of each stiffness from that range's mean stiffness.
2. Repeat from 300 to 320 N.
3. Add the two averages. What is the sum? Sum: 0.59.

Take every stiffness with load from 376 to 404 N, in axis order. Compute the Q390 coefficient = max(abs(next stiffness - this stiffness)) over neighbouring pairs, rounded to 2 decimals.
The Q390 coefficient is 0.96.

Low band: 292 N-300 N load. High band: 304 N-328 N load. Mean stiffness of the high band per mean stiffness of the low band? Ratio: 1.01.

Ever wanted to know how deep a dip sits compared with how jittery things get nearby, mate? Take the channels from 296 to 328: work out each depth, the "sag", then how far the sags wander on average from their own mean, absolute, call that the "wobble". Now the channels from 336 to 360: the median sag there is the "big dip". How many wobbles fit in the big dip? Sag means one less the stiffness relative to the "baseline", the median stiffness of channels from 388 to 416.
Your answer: -1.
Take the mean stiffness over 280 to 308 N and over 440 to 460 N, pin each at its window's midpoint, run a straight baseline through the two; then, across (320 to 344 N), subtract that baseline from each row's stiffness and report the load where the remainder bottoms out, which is 334.0 N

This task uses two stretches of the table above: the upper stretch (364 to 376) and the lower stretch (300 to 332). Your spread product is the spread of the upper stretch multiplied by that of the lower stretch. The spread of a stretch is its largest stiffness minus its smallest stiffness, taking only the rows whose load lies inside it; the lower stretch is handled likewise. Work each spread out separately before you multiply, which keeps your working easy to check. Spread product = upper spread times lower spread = 1.59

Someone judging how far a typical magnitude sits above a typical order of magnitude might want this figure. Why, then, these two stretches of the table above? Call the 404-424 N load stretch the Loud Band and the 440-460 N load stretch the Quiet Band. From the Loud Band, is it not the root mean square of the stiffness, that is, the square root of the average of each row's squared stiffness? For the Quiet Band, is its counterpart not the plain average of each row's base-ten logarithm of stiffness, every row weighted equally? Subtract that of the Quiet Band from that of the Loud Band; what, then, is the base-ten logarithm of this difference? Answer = 0.835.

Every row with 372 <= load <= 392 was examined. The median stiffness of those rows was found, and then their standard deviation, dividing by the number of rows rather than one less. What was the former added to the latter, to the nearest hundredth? 7.99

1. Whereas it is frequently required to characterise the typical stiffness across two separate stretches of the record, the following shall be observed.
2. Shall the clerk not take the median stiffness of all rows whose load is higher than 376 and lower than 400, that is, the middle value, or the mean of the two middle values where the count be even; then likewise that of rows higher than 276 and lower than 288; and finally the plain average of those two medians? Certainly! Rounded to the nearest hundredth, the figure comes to 7.15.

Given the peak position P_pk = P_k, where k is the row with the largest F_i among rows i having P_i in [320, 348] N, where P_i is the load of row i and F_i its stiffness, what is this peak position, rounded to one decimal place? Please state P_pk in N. 326.0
